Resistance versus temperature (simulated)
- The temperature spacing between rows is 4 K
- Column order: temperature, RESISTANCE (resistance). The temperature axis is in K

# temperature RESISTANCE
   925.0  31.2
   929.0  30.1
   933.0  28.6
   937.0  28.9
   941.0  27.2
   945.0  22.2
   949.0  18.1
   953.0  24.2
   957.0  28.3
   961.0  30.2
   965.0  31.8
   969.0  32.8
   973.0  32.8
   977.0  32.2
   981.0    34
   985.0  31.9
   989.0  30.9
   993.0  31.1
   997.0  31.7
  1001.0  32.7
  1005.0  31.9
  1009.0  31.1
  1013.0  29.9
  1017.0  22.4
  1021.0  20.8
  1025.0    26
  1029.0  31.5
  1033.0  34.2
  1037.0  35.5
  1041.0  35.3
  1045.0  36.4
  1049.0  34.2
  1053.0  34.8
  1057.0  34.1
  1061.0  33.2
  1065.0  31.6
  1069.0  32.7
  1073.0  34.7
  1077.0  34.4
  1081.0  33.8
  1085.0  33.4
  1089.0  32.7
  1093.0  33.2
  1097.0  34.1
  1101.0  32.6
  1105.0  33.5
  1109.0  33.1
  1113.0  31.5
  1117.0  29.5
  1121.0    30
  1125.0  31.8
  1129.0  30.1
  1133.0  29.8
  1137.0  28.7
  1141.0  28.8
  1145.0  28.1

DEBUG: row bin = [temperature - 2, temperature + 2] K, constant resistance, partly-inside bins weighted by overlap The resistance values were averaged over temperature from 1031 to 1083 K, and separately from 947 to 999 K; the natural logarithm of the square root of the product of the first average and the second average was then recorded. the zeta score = 3.47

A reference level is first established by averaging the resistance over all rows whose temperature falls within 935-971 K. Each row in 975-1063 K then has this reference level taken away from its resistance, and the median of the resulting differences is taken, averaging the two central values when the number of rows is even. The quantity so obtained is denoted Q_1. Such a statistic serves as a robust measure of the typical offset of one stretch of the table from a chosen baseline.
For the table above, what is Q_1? 5.0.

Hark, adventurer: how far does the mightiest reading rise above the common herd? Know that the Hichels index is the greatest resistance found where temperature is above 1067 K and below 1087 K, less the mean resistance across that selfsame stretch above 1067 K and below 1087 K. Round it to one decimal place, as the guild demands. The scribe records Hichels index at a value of 0.9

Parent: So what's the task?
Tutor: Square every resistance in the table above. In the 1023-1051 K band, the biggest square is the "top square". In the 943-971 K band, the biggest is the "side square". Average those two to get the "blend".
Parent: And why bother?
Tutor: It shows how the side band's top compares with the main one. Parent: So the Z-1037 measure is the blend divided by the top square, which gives 0.91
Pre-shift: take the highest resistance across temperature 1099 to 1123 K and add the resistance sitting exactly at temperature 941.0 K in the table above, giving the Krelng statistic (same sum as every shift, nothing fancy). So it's 60.7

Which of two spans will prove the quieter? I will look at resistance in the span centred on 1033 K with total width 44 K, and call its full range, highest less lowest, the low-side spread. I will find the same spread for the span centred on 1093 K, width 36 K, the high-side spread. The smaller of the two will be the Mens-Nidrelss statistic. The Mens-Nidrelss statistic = 1.8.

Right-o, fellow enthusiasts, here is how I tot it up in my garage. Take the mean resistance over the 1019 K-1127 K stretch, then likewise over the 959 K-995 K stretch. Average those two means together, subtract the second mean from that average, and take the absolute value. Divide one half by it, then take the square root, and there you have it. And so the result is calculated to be 1.3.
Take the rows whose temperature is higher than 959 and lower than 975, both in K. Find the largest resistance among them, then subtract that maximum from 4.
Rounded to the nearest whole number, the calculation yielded -29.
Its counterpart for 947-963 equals -26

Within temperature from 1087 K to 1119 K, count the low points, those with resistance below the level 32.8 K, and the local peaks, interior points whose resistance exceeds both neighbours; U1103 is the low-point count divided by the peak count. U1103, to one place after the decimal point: 2.0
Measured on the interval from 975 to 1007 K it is 3.5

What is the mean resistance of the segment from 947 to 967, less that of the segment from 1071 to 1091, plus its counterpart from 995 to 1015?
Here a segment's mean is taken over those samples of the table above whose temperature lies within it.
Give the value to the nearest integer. 24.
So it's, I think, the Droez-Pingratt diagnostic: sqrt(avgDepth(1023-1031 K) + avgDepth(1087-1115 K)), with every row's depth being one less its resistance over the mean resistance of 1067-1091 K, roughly 0.41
